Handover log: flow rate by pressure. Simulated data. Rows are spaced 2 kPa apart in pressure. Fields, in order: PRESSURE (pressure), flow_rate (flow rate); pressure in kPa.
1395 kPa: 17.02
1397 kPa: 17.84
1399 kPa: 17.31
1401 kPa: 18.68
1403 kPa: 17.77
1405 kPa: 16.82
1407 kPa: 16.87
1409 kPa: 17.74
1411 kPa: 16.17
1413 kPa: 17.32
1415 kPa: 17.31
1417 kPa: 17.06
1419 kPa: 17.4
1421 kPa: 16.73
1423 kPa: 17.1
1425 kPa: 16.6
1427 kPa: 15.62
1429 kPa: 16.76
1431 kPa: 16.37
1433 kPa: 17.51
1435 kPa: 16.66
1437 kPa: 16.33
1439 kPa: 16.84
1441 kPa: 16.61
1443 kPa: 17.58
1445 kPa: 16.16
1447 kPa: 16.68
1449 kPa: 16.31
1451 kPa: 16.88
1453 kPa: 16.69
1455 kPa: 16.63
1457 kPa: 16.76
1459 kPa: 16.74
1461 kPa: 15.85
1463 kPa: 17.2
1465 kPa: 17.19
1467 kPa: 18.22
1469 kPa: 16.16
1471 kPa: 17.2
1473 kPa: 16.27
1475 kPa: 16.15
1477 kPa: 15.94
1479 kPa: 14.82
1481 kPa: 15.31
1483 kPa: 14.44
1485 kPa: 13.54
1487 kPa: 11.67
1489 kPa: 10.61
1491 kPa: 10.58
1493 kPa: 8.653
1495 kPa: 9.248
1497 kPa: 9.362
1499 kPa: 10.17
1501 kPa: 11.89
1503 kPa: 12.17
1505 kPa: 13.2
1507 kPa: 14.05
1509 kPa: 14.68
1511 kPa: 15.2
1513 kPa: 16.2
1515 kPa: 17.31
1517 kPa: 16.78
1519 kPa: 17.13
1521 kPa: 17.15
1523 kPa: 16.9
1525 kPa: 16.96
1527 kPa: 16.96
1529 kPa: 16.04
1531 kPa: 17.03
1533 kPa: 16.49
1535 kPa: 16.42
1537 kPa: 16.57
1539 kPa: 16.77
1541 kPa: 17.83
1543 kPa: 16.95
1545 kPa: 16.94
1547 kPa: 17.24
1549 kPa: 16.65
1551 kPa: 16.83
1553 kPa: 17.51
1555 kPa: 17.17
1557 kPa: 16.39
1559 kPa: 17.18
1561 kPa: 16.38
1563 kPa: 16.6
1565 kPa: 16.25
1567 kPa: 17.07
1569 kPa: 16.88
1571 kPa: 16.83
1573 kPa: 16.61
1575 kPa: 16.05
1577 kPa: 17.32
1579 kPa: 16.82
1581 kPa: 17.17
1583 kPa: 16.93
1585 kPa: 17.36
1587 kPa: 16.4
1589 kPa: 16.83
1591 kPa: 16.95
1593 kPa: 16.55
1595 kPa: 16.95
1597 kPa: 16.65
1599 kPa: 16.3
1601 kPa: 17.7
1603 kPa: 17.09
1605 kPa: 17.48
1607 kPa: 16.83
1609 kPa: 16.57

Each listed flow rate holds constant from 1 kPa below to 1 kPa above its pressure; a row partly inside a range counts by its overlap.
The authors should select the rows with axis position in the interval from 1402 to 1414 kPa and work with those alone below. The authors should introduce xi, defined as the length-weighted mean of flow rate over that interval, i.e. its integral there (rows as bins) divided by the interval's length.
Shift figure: 17.1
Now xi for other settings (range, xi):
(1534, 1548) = 17.0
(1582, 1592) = 16.9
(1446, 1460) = 16.7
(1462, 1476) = 16.9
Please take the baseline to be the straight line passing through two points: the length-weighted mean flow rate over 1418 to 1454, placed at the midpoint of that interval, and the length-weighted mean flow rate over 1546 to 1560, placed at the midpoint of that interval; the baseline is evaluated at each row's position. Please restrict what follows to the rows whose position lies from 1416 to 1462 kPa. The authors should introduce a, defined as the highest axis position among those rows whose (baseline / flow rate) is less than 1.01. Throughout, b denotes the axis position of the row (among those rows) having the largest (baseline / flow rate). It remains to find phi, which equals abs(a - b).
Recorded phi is 32 kPa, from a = 1459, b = 1427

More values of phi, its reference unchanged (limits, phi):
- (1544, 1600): 20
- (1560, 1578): 2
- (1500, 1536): 30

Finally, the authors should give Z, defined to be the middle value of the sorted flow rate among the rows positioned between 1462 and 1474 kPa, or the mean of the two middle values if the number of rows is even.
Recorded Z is 17.2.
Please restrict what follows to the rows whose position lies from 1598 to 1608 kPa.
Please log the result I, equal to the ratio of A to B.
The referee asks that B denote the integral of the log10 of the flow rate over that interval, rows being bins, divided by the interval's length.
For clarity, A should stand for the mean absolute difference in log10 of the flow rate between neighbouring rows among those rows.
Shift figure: 0.016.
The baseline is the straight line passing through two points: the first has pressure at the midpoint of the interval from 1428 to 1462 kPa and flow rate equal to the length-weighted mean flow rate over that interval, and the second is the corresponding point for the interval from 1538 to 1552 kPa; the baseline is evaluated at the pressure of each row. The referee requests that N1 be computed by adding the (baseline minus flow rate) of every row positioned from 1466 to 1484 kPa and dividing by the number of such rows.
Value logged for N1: 0.72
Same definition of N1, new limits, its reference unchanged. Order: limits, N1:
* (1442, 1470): -0.08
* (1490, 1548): 2.01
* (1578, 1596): 0.30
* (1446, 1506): 2.36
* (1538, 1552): 0.00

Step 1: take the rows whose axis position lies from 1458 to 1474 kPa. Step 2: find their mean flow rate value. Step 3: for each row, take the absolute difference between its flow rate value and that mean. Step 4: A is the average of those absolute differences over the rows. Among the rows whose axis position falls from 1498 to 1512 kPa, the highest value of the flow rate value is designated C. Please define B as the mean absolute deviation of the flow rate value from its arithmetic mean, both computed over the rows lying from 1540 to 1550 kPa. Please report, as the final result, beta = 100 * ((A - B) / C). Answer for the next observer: 1.8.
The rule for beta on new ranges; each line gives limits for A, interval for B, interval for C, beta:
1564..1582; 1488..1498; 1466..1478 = -2.2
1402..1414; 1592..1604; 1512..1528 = 0.7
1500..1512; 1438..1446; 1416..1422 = 4.0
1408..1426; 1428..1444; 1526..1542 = 0.0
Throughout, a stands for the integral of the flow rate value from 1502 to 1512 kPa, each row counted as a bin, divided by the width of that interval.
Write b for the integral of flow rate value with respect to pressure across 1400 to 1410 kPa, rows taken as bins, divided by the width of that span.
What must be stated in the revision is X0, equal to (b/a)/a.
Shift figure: 0.091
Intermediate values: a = 13.9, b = 17.6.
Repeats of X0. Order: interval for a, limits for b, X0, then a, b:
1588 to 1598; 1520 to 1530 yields 0.060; 16.8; 16.8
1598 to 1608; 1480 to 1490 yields 0.045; 17.1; 13.1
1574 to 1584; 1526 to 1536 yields 0.058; 16.9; 16.6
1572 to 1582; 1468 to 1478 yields 0.058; 16.8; 16.3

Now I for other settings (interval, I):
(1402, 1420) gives 0.013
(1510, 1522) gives 0.013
